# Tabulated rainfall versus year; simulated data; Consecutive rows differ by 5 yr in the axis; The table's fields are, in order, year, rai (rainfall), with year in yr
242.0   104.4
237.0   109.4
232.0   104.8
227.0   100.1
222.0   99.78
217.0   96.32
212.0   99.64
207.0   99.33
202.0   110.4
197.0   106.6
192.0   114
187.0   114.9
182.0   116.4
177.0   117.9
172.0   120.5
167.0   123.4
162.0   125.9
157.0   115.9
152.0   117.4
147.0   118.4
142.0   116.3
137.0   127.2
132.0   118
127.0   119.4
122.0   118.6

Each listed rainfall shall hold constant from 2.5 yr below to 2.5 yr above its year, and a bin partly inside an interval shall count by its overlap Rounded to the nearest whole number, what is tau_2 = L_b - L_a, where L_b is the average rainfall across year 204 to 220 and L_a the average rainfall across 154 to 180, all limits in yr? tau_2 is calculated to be -22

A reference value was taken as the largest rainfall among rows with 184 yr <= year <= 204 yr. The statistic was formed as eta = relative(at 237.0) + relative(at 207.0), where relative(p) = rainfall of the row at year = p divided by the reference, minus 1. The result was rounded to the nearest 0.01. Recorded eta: -0.18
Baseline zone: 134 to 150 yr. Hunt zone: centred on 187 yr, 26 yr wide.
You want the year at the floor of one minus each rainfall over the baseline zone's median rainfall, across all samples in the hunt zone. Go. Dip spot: 177.0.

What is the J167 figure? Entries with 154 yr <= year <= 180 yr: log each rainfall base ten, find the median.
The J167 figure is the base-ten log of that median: 0.318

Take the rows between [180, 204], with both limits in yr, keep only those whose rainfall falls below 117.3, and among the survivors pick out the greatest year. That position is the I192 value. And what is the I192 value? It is 202.0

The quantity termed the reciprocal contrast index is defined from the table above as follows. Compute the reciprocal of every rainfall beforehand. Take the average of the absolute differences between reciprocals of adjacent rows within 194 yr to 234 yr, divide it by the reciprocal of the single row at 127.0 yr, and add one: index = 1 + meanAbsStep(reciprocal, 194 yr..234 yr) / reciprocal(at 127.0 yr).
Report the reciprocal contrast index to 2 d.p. 1.04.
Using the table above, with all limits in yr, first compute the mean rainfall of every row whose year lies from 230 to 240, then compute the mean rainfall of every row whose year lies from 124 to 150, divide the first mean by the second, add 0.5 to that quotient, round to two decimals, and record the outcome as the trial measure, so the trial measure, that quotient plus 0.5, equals 1.39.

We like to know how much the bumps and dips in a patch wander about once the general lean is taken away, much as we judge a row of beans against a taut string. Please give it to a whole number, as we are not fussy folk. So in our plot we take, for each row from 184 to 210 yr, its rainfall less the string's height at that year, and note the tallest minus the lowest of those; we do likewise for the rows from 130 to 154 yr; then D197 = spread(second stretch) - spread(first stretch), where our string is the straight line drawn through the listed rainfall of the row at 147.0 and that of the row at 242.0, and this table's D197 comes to -2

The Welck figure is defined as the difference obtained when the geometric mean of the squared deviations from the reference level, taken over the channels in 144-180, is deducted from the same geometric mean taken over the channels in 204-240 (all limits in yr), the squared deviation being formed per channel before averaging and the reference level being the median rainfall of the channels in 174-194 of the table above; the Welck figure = 177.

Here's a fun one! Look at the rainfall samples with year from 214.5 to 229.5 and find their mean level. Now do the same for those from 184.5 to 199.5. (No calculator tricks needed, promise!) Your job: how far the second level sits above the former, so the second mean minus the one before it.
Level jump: 13.1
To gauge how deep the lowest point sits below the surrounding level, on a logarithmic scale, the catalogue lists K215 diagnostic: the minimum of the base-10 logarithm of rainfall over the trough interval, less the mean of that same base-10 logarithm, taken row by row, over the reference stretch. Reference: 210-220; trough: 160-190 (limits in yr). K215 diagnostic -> 0.069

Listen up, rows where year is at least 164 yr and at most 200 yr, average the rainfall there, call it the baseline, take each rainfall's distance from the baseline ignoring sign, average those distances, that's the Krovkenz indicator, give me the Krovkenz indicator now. 3.8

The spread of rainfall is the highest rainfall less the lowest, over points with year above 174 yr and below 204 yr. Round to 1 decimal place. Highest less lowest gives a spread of 11.3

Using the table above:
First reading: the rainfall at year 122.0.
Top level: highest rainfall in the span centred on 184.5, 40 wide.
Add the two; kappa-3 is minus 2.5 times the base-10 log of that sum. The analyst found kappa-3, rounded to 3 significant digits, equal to -5.96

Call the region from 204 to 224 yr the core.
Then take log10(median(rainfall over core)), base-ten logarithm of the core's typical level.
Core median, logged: 2.00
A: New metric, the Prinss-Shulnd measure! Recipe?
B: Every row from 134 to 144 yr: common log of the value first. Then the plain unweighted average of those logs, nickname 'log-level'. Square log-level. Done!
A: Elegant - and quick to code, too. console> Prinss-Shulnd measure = 4.35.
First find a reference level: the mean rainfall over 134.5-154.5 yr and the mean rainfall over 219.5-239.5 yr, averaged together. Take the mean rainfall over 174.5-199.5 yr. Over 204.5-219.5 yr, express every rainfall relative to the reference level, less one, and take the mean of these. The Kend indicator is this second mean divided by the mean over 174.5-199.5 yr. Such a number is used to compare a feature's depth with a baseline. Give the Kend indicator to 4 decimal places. -0.0010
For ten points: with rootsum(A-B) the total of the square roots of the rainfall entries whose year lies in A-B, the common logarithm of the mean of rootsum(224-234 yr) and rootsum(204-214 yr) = 1.30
